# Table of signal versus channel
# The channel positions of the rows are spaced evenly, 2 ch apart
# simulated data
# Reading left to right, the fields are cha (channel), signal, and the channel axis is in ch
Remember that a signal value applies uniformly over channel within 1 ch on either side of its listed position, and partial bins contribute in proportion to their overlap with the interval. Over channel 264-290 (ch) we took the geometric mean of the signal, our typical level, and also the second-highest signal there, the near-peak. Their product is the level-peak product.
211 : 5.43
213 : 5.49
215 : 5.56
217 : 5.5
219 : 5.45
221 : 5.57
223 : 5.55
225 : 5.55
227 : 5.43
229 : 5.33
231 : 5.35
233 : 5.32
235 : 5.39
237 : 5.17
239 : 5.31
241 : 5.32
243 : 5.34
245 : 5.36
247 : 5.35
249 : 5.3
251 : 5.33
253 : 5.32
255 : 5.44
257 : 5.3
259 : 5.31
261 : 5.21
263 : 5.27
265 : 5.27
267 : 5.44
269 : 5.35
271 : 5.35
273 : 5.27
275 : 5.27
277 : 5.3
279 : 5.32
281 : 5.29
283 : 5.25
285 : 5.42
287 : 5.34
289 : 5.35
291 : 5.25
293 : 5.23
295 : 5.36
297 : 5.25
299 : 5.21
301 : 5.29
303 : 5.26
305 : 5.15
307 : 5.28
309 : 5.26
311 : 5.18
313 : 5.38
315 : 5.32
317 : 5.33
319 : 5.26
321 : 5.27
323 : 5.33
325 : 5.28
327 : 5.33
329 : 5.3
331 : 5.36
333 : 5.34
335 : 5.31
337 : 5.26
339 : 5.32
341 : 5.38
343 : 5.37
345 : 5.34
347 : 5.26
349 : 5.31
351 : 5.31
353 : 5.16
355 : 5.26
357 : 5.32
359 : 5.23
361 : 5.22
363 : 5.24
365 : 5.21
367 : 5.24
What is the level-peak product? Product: 28.9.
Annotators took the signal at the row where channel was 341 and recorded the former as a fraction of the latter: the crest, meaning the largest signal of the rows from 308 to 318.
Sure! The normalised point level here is 1.00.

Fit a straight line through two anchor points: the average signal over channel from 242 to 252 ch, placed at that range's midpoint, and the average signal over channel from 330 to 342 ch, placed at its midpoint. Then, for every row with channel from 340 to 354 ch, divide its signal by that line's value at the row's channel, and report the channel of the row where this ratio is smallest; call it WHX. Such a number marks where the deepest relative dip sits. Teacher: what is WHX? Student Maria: 353 ch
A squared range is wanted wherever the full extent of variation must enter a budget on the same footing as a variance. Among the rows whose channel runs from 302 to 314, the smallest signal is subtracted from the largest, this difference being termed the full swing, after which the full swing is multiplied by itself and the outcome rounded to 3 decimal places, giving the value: 0.053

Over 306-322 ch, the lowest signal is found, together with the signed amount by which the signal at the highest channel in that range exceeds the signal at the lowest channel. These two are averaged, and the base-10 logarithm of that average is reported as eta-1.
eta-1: 0.412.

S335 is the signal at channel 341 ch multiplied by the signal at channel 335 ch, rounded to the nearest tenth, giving 28.6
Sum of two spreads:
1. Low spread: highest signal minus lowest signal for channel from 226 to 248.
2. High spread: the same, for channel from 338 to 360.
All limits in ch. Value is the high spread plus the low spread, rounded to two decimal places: 0.48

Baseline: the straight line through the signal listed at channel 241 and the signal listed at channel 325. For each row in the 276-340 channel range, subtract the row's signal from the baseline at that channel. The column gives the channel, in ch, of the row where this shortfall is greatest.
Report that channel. 305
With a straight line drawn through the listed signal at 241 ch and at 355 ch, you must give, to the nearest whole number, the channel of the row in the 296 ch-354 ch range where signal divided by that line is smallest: 305 ch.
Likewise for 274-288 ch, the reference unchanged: 283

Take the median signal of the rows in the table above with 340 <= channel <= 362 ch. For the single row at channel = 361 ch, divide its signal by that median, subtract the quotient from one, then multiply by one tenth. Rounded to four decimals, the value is 0.0017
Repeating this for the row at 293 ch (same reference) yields 0.0015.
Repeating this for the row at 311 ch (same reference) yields 0.0024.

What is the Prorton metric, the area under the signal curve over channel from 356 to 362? 31.5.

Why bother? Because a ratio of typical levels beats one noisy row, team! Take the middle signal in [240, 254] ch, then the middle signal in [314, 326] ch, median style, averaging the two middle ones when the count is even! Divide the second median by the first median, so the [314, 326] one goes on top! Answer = 0.99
